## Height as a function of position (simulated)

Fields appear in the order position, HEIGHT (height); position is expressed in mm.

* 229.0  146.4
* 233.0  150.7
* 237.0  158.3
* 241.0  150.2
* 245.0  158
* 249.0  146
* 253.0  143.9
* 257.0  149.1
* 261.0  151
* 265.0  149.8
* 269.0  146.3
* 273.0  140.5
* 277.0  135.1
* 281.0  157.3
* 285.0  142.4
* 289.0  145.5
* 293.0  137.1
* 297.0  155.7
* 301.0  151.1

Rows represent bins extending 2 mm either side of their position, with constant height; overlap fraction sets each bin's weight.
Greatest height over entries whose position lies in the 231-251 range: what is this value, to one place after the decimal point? 158.3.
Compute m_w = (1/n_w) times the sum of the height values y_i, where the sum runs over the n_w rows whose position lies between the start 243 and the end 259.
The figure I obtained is 149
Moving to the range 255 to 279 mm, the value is 145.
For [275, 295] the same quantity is 143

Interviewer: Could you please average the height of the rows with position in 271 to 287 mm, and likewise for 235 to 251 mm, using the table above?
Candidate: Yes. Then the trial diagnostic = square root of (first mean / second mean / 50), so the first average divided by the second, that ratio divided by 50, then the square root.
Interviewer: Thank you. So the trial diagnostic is 0.1371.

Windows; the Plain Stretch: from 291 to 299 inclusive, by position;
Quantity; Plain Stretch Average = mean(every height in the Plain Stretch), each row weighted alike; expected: 146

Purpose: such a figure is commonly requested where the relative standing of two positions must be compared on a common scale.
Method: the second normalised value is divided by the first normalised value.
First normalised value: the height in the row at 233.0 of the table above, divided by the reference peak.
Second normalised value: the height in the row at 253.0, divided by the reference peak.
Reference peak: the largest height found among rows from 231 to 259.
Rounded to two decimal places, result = 0.95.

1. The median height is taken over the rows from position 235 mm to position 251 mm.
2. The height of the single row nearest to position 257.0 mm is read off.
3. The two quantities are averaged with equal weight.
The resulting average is 152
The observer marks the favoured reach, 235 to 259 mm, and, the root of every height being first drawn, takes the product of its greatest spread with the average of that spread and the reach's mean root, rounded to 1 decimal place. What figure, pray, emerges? 3.8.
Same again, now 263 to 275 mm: 2.4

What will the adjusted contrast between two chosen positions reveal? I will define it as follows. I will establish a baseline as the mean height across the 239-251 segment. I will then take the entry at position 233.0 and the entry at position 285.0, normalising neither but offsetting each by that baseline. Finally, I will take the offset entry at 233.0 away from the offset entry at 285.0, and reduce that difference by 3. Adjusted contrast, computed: -11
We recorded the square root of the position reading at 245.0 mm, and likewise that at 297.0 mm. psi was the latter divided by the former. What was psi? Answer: 0.99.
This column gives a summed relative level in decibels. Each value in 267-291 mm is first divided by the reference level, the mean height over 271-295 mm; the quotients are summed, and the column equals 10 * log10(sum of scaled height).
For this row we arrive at 7.8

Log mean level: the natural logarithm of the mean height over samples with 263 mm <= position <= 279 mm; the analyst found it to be 4.96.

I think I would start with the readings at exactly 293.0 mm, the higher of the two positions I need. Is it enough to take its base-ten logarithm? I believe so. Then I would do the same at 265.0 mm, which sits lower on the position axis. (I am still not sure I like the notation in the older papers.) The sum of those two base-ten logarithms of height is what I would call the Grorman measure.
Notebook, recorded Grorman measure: 4.31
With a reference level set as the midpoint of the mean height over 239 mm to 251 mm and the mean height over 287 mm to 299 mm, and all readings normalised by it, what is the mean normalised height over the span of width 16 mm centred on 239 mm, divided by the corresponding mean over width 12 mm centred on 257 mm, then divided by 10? 0.104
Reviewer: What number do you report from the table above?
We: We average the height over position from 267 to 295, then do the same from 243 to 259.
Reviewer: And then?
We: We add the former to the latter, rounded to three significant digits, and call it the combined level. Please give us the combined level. 293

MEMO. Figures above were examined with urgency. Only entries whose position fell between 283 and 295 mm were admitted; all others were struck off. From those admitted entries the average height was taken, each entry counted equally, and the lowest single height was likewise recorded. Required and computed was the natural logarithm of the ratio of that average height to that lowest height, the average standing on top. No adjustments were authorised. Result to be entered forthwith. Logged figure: 0.033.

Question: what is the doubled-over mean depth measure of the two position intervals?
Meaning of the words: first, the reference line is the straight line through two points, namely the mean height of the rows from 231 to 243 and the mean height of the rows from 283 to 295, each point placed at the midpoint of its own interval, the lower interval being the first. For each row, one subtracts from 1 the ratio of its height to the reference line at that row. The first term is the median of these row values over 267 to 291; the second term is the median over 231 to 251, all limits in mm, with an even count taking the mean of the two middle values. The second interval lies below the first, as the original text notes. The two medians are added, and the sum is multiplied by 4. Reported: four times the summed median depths 0.051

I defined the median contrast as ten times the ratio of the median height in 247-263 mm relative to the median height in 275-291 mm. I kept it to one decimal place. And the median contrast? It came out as 10.3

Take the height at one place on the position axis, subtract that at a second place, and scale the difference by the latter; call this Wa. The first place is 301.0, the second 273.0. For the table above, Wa 0.08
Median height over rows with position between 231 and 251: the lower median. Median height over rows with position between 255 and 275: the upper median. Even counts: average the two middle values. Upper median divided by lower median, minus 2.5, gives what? -1.51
